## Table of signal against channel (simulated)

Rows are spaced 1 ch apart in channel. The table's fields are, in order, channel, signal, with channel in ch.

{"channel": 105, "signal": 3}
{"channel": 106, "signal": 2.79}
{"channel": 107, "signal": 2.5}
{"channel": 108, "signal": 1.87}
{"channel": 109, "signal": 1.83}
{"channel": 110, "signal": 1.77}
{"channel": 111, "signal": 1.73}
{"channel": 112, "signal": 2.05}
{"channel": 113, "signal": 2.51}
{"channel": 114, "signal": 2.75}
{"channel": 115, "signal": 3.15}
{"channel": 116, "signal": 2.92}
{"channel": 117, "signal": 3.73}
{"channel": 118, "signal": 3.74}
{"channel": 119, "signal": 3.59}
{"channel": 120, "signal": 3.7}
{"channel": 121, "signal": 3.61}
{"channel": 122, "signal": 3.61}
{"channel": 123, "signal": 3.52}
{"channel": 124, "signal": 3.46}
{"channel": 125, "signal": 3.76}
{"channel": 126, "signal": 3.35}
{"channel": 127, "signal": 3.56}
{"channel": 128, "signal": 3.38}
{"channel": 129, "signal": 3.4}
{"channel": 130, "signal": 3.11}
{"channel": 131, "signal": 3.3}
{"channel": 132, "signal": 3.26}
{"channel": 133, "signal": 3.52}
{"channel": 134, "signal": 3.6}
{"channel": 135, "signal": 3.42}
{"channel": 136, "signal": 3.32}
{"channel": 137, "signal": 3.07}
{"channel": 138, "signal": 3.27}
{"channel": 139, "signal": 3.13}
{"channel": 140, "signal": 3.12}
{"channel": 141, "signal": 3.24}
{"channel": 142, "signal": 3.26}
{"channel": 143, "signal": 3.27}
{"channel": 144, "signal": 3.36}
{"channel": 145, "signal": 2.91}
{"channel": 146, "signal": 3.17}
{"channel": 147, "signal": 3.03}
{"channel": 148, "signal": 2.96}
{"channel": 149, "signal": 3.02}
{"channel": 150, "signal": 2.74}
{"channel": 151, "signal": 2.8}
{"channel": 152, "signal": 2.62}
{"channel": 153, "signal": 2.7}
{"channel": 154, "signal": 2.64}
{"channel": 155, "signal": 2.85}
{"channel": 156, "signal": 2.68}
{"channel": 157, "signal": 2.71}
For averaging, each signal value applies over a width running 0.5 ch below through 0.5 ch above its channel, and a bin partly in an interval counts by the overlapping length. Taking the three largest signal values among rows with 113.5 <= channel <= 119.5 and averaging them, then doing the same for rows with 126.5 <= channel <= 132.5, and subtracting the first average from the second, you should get -0.24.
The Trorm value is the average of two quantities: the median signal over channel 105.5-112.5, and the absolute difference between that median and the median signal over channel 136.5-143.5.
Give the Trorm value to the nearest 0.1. 1.6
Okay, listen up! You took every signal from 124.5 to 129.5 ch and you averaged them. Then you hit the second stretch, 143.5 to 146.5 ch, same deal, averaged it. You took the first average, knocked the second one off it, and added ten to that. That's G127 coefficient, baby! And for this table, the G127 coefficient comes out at 10.3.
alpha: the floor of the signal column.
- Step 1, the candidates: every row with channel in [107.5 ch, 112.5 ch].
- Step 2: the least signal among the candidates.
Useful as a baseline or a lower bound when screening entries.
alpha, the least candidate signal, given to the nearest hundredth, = 1.73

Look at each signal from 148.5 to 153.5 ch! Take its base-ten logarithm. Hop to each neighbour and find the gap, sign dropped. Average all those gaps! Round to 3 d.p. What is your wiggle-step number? 0.023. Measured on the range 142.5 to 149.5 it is 0.025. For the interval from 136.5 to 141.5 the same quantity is 0.016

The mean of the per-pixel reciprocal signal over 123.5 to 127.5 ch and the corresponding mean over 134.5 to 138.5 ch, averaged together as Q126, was 0.295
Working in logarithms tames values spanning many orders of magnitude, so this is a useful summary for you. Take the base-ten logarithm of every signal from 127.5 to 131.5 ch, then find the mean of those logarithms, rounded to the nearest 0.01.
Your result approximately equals 0.52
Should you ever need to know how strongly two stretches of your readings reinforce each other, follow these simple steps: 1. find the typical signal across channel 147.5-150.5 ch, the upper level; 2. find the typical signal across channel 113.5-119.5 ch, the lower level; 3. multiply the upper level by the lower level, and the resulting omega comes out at 9.6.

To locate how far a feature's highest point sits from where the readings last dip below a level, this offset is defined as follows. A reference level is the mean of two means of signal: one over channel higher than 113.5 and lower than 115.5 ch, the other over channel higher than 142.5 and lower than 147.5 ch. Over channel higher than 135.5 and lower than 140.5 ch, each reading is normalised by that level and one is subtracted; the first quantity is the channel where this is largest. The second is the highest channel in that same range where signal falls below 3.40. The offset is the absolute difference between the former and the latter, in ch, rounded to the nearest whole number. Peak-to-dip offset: 4 ch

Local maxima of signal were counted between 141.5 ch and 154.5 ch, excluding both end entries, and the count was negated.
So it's -5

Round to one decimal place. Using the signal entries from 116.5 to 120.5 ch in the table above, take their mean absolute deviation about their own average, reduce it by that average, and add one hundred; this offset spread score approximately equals 96.4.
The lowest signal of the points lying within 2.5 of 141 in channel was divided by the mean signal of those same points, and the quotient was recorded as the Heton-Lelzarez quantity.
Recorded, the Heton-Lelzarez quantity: 0.974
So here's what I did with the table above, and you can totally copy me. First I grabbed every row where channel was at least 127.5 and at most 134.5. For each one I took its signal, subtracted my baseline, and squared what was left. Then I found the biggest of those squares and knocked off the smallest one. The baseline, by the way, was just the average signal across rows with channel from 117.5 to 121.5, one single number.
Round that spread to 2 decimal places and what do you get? 0.30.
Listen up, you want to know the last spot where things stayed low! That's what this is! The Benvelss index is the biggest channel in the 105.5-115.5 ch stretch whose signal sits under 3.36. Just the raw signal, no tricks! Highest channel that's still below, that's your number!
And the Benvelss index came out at 115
